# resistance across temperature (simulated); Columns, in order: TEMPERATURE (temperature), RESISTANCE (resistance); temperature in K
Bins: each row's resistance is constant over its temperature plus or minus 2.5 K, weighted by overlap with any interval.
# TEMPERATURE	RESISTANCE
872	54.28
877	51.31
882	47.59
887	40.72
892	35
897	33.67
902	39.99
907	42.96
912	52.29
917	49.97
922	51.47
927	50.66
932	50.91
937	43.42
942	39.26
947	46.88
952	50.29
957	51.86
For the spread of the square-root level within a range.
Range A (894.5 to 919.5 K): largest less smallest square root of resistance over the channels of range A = 1.4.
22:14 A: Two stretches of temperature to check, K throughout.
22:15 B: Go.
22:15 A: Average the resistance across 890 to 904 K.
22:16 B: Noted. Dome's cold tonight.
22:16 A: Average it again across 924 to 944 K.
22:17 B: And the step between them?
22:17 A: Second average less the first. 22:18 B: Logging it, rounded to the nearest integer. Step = 10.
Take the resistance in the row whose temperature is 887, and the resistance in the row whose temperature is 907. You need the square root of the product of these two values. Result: 42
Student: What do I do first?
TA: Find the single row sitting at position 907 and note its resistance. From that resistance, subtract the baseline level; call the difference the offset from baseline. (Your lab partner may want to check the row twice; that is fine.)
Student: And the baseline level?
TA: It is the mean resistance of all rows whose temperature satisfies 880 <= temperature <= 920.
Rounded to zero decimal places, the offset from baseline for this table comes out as 0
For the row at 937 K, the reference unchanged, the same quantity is 1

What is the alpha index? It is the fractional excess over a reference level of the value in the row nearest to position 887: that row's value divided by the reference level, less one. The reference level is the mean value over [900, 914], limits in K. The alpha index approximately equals -0.10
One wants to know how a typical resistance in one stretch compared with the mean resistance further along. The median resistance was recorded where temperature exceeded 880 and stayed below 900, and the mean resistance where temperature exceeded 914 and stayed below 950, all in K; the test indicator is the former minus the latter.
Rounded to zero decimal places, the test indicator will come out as -10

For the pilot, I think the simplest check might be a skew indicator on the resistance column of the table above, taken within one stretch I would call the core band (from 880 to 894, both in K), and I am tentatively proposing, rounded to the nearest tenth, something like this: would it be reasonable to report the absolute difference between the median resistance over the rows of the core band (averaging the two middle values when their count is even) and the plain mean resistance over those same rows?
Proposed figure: 0.4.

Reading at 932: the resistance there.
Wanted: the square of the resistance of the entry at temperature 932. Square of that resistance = 2592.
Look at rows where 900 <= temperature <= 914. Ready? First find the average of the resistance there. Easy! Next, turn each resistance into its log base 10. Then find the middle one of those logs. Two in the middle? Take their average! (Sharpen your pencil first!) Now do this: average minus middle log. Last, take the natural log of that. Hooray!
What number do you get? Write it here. 3.77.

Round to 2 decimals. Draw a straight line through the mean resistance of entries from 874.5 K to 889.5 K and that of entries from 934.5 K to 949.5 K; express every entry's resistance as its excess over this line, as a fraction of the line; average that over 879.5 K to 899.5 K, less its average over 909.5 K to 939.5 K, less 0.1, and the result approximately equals -0.38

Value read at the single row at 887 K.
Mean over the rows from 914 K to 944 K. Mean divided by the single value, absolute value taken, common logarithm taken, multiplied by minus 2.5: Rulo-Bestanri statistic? -0.17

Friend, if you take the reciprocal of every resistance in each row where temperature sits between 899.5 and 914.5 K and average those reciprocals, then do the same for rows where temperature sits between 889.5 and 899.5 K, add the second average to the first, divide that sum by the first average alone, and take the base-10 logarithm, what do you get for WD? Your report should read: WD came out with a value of 0.361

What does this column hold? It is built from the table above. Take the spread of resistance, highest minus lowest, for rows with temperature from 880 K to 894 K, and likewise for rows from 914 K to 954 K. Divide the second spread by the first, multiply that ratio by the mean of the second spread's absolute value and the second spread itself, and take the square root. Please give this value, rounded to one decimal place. 3.4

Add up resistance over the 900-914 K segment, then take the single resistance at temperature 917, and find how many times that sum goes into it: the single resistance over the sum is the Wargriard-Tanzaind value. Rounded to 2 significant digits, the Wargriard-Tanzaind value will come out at 0.37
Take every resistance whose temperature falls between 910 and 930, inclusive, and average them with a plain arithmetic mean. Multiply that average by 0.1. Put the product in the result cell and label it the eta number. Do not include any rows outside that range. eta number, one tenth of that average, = 5.1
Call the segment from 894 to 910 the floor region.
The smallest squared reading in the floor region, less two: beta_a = 1132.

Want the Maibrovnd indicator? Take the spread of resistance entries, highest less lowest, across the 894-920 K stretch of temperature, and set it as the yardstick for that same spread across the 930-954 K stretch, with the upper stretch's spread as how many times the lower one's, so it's 0.626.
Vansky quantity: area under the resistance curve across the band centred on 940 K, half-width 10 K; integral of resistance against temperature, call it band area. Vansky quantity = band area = 902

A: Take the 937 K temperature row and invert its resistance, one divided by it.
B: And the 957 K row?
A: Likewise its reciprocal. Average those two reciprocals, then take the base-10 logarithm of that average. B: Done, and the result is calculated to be -1.67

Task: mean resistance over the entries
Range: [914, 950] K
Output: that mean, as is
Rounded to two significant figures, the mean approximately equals 48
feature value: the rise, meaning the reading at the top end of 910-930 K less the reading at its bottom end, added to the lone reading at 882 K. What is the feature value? 46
